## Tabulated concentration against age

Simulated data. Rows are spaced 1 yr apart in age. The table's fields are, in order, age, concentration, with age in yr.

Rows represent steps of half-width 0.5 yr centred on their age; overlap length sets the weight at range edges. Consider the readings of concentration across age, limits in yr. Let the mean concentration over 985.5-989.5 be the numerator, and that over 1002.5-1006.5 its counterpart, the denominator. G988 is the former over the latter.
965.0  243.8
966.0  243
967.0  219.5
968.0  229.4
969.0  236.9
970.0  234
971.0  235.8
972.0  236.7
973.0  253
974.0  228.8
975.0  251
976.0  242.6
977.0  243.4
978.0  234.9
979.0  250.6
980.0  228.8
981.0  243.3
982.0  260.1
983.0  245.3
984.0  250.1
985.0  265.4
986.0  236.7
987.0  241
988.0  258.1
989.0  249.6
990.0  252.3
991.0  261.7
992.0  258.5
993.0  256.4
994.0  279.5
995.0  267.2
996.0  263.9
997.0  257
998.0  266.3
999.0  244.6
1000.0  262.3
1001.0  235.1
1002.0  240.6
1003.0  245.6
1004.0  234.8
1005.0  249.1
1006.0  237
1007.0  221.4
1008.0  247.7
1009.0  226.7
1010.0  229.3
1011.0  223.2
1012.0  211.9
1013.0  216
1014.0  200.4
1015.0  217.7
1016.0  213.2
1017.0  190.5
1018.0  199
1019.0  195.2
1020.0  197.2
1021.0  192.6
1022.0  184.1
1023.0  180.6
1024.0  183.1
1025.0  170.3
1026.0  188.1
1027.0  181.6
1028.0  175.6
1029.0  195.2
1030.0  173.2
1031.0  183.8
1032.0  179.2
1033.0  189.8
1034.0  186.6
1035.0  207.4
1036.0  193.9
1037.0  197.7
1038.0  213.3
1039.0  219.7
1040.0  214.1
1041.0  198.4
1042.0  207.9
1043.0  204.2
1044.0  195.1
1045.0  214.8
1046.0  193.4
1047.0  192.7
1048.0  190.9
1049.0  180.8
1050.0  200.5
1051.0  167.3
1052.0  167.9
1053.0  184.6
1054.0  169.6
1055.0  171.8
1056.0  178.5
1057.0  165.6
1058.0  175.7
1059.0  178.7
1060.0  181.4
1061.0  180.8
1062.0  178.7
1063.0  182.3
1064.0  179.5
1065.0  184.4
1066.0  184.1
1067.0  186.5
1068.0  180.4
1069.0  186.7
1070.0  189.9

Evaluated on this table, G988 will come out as 1.02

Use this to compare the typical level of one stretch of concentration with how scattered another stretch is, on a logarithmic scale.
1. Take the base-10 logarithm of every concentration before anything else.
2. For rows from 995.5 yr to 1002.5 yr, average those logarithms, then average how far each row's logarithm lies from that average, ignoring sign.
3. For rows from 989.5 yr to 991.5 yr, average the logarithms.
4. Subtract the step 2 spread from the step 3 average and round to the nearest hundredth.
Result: 2.39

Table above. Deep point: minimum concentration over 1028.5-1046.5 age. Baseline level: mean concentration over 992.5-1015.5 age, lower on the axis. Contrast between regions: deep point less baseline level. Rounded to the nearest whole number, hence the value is -67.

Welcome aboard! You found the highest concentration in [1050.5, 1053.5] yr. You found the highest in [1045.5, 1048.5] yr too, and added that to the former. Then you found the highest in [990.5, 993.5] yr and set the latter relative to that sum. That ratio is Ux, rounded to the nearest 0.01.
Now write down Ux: 0.69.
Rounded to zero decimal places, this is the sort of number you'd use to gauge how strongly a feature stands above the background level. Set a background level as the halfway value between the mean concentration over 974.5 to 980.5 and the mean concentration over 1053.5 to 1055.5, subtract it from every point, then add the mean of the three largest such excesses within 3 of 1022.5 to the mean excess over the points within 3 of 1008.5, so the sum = 10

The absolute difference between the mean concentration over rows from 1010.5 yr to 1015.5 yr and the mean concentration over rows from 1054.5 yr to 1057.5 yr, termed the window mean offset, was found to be 42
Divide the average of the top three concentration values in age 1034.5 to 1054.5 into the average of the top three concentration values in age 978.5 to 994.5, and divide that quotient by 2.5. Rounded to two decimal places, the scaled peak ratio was 0.50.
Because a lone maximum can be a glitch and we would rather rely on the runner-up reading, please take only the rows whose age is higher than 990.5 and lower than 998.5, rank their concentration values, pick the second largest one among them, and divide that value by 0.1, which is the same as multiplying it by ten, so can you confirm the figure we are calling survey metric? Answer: 2672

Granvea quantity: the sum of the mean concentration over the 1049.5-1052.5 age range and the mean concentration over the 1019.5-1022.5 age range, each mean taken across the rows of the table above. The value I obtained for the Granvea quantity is 370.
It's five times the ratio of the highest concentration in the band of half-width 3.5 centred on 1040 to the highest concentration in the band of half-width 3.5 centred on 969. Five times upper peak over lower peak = 4.52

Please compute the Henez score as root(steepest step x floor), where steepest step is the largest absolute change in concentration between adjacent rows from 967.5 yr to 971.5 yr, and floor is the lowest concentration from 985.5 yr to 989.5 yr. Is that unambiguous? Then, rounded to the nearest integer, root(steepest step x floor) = 42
